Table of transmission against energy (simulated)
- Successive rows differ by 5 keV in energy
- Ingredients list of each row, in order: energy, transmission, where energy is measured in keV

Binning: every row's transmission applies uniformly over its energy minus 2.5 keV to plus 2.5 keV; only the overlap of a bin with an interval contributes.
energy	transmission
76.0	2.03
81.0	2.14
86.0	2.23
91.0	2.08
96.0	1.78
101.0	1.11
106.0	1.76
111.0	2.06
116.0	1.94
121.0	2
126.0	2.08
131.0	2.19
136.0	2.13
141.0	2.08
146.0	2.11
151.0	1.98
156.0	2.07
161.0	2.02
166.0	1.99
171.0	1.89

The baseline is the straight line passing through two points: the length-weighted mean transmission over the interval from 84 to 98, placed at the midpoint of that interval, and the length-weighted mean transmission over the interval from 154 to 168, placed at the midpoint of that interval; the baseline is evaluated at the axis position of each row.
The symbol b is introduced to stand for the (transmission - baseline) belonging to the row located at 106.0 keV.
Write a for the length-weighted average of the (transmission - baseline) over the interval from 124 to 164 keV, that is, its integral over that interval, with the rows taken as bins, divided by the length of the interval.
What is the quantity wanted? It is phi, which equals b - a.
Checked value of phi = -0.32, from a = 0.054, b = -0.271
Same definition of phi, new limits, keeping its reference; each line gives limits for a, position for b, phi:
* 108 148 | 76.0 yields -0.04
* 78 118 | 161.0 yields 0.14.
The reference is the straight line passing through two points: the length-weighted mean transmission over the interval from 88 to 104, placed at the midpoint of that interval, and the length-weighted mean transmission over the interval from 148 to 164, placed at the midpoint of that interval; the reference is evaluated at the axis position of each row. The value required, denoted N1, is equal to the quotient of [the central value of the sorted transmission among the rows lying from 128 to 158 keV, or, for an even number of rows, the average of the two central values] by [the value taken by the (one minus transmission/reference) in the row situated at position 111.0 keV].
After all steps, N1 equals -13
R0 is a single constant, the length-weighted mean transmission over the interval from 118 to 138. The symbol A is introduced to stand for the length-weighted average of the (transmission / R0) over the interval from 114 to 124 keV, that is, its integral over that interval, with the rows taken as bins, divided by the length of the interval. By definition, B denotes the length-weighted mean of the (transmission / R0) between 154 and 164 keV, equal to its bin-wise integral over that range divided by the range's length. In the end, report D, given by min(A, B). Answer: 0.94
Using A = 0.94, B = 0.97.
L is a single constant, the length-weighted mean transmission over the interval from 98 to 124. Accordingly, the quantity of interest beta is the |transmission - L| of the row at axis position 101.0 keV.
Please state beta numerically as 0.67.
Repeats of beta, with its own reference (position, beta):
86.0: 0.45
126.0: 0.30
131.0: 0.41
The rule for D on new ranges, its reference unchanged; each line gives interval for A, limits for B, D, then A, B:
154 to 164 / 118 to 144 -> 0.97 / 0.97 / 1.00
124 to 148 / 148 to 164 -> 0.97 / 1.01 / 0.97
